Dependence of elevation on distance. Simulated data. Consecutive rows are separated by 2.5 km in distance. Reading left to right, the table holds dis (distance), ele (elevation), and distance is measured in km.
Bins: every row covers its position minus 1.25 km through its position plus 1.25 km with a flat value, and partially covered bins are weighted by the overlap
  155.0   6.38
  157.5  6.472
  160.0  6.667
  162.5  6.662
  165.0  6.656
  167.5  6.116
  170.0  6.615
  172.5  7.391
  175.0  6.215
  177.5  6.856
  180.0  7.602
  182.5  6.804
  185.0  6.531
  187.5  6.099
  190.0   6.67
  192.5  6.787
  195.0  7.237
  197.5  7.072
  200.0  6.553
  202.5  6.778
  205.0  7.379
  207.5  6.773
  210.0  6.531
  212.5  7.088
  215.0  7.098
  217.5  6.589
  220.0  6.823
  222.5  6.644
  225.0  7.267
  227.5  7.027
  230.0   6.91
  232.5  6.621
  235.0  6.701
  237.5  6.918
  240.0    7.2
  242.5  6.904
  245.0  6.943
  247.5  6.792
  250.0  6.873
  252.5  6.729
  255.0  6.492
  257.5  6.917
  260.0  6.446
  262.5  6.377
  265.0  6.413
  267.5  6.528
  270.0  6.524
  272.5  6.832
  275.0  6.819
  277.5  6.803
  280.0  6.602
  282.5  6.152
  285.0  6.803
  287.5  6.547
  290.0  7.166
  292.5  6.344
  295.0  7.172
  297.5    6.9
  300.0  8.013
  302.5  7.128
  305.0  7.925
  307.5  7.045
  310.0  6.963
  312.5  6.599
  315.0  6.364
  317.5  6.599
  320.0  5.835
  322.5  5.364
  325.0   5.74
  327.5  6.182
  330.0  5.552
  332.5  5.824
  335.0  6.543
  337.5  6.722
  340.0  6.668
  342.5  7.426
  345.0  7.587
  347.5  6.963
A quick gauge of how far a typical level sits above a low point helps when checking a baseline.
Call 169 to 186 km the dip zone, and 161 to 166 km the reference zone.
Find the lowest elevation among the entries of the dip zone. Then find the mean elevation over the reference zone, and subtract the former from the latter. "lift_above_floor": 0.44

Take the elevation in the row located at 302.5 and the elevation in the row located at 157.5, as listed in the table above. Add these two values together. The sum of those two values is 13.6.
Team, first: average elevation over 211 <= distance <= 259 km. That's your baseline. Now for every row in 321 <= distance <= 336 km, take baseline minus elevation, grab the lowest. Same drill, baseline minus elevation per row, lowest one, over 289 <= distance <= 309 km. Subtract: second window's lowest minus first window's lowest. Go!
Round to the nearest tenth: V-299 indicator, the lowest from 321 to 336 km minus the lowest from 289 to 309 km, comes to 1.5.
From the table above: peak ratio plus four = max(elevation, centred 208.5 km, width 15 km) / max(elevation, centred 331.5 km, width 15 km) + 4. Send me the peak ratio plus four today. 5.10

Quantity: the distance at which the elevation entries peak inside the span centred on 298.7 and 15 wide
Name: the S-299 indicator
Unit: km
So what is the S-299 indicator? 300.0 km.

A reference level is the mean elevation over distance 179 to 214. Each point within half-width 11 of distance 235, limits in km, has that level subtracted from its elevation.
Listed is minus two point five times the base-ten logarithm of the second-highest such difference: 1.1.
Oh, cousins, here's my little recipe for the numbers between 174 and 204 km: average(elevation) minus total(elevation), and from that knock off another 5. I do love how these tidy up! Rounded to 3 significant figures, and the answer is -79.4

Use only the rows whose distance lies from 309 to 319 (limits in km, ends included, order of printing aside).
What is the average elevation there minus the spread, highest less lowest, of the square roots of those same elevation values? 6.5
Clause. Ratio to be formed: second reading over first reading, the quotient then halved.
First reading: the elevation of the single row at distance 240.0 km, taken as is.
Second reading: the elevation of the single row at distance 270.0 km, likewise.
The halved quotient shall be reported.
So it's 0.453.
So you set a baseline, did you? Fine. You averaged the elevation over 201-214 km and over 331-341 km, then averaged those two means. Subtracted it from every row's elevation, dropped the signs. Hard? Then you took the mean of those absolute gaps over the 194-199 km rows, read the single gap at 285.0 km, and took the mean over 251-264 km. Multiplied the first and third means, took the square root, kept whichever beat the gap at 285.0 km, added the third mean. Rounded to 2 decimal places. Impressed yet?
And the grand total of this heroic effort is 0.51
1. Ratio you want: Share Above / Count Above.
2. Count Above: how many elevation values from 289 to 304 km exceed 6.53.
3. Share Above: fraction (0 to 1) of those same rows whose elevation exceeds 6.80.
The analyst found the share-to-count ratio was 0.17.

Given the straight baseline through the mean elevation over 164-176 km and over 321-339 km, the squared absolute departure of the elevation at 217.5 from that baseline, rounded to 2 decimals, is 0.03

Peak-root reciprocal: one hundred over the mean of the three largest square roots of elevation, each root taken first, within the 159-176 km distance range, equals 38.1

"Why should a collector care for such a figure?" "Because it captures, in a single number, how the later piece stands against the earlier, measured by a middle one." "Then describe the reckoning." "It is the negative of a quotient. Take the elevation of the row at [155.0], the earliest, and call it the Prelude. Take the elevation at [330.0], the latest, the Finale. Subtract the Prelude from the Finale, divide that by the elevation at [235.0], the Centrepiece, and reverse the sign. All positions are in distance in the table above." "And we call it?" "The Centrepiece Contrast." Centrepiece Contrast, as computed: 0.12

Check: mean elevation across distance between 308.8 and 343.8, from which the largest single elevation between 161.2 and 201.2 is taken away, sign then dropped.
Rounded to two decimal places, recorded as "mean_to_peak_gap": 1.29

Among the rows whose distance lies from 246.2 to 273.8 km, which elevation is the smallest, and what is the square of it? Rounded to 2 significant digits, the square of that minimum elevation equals 41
